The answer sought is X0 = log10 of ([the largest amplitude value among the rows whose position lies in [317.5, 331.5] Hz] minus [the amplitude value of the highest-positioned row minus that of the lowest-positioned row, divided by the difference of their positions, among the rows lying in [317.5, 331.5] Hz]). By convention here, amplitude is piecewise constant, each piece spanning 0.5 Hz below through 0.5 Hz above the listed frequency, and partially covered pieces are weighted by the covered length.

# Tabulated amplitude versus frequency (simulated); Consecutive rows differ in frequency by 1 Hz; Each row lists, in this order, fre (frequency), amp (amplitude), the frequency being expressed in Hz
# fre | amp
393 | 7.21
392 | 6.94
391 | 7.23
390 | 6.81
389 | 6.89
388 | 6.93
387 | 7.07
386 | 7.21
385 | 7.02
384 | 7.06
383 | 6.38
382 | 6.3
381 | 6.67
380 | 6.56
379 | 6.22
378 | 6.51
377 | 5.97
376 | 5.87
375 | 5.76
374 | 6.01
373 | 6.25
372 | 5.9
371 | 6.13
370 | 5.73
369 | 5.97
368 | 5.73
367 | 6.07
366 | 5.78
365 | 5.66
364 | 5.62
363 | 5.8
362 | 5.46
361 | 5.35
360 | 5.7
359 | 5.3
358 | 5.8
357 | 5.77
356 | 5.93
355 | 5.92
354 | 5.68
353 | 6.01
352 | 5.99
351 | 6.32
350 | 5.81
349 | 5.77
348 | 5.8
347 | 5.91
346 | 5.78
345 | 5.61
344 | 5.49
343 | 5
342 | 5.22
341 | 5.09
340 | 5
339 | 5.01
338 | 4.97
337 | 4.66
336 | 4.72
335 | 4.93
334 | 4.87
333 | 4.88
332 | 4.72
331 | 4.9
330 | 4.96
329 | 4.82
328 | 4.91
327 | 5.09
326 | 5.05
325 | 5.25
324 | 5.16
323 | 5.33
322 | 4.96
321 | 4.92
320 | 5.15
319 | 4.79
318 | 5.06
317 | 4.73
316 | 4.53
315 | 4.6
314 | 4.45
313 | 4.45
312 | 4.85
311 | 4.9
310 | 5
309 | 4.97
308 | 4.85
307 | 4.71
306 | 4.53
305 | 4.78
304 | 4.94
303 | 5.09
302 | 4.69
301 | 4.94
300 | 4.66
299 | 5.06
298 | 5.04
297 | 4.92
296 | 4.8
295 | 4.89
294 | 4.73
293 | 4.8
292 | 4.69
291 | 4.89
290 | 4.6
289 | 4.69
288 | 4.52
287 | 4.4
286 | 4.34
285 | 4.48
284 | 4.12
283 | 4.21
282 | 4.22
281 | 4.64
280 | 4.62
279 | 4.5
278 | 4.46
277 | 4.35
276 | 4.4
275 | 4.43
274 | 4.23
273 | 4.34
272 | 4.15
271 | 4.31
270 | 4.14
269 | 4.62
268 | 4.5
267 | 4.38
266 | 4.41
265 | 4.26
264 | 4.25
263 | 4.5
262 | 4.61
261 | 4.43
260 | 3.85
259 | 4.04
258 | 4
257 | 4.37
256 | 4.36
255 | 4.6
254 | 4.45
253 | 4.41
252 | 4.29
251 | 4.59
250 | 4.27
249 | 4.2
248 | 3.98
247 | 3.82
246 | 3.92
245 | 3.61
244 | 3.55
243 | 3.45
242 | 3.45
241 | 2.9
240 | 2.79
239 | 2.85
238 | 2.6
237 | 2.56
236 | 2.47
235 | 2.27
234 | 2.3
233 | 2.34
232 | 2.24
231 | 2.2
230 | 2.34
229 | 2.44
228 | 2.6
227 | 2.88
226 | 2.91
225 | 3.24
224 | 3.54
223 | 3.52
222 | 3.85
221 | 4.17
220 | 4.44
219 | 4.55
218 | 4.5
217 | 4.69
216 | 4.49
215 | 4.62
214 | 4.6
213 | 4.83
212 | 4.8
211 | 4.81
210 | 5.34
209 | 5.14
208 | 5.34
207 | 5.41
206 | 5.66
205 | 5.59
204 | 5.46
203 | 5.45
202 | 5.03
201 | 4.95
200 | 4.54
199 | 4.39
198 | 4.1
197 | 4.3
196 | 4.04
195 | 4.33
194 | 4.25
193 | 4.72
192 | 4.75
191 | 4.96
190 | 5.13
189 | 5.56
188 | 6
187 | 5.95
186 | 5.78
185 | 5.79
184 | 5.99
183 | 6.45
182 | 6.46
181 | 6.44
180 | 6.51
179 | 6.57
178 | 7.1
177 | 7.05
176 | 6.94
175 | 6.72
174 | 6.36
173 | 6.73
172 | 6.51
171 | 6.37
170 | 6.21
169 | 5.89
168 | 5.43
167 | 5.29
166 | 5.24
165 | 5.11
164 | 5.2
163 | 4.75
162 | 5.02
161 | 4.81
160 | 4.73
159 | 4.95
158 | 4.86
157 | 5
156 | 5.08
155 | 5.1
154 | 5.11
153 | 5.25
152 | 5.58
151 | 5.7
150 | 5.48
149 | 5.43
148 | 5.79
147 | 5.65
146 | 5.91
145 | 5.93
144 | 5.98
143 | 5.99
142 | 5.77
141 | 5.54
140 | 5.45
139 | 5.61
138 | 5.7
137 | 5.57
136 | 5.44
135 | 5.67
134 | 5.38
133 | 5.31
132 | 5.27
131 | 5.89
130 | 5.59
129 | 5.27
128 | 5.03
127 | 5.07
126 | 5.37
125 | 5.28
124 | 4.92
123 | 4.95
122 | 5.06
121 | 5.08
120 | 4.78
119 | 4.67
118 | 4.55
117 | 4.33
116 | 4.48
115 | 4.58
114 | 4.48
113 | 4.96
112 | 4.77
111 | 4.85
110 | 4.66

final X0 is 0.73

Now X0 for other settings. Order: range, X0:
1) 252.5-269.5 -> 0.66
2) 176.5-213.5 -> 0.86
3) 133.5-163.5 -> 0.78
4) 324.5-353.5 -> 0.80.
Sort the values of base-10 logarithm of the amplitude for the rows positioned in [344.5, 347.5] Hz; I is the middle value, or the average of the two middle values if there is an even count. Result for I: 0.76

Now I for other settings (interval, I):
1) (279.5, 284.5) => 0.63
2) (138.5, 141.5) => 0.74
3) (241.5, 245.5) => 0.54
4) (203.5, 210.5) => 0.73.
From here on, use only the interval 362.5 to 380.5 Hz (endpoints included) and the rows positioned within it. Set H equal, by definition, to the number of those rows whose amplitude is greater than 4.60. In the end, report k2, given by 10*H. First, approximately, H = 18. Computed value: 180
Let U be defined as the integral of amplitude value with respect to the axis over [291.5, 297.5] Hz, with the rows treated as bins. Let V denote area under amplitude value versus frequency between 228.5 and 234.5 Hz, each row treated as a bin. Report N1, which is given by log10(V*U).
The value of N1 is 2.60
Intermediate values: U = 28.8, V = 13.9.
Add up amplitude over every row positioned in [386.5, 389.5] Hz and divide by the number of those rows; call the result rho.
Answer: 7.0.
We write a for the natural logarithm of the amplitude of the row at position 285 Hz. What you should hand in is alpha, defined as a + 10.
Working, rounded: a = 1.50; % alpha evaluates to 11.5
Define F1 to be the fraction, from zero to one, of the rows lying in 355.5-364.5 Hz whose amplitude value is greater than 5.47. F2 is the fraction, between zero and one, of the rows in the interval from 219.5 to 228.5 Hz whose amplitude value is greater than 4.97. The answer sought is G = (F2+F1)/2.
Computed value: 0.3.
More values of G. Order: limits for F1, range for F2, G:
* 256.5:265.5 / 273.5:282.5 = 0.0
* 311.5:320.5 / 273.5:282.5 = 0.0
